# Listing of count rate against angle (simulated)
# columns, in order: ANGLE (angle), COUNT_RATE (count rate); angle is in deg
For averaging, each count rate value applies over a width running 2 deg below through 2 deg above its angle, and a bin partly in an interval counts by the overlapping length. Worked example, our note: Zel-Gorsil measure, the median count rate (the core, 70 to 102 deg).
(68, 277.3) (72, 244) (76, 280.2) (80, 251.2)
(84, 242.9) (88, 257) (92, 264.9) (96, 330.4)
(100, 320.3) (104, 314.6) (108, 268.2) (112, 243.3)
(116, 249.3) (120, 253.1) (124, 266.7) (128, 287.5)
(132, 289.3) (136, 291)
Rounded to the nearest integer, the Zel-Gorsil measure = 261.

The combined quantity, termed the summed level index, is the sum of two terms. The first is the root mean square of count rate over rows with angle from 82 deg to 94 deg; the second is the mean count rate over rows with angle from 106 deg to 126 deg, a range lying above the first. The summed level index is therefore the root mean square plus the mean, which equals 511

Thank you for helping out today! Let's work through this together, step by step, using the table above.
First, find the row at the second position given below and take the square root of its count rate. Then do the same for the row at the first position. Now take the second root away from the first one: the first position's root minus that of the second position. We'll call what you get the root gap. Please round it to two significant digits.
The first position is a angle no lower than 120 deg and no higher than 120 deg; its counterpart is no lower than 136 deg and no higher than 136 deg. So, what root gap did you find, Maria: -1.1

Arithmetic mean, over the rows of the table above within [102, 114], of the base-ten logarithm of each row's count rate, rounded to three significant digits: 2.44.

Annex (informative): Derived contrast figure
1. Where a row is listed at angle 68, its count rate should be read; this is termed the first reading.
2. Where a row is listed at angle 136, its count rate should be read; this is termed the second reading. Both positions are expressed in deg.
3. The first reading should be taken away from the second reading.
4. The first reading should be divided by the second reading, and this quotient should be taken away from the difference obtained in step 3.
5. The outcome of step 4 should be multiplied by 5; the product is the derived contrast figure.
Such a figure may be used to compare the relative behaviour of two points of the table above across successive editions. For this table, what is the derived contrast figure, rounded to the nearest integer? 64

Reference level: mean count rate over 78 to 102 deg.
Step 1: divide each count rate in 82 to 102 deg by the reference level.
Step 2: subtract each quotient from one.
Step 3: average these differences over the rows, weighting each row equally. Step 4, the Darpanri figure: -0.02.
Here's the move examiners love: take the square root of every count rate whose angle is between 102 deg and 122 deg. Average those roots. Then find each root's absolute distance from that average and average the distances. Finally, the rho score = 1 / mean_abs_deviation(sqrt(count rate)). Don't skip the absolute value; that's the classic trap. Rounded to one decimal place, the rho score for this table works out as 1.6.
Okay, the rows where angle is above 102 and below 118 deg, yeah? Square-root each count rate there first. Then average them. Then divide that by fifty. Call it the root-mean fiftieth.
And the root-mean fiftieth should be 0.328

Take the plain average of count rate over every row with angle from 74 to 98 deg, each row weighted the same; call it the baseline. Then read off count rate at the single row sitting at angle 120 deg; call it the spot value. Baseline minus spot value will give 18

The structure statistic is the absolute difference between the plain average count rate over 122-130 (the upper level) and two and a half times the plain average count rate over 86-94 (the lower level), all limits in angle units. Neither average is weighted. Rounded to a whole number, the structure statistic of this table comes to 375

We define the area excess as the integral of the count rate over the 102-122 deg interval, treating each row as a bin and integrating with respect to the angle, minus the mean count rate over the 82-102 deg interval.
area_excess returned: 5031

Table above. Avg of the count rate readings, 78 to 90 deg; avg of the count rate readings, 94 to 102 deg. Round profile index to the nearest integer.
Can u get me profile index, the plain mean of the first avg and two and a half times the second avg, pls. 532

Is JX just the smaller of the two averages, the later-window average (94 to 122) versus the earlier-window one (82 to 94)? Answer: 255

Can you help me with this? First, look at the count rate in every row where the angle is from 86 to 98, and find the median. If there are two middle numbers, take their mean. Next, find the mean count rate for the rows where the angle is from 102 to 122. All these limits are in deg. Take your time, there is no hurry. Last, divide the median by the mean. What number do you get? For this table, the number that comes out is 1.00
